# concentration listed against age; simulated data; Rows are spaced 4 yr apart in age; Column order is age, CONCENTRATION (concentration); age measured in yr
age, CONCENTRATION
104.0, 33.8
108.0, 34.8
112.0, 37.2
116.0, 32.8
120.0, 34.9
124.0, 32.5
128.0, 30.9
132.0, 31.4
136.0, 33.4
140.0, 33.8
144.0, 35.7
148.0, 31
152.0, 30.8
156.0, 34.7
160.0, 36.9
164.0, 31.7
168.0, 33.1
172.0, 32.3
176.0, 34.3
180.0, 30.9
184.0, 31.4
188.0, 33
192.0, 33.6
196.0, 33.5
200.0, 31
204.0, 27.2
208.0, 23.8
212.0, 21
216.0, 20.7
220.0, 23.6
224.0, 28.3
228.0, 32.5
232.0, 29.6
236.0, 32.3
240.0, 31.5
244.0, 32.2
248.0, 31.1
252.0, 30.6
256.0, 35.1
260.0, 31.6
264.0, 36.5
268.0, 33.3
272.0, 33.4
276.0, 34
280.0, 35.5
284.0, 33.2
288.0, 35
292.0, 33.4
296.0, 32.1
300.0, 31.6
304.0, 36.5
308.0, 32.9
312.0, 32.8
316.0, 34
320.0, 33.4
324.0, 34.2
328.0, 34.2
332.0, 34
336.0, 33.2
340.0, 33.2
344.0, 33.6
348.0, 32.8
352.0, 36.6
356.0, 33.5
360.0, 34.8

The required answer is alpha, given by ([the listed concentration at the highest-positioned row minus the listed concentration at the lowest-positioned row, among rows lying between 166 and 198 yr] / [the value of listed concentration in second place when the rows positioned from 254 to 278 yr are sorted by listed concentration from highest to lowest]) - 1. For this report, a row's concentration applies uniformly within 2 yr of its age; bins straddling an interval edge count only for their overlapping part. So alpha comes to -0.99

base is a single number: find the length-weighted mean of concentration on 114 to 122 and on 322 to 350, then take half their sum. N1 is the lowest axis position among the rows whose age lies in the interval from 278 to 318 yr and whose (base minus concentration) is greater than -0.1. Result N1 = 284.0 yr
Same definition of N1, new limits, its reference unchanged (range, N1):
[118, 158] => 124.0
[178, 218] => 180.0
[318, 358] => 320.0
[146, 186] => 148.0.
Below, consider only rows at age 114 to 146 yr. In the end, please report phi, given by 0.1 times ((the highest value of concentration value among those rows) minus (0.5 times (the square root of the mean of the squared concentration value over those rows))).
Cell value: 1.91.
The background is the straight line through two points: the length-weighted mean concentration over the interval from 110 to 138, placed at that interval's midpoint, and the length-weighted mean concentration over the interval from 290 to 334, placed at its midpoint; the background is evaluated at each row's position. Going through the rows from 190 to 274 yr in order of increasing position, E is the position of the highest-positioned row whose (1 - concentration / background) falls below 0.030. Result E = 272.0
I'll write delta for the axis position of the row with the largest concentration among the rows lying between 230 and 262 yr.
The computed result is 256.0 yr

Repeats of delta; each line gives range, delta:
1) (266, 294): 280.0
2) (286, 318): 304.0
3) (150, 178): 160.0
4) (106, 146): 112.0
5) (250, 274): 264.0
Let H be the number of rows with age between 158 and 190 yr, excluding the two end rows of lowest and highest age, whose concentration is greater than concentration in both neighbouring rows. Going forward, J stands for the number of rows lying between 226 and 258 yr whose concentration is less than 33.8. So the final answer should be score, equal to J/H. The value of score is 3.5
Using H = 2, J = 7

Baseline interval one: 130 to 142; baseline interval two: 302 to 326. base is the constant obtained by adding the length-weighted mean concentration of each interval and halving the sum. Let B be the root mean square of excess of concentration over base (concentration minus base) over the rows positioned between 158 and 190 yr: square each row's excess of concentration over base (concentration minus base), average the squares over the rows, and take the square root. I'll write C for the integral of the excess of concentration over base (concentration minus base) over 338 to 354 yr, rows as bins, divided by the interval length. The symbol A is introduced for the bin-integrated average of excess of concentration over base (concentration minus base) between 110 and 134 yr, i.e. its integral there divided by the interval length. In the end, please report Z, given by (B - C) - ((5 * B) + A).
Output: -8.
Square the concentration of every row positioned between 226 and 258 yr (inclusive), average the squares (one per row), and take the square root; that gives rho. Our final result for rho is 31.9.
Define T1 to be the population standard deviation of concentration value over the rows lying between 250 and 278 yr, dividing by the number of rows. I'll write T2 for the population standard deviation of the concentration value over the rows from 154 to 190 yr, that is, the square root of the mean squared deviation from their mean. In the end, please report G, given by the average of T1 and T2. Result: 1.8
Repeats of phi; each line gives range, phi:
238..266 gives 2.01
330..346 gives 1.72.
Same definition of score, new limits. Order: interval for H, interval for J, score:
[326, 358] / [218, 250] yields 4.0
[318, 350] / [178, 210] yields 8.0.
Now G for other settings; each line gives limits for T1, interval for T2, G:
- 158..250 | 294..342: 2.7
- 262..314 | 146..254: 2.7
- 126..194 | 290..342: 1.5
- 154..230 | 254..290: 3.0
